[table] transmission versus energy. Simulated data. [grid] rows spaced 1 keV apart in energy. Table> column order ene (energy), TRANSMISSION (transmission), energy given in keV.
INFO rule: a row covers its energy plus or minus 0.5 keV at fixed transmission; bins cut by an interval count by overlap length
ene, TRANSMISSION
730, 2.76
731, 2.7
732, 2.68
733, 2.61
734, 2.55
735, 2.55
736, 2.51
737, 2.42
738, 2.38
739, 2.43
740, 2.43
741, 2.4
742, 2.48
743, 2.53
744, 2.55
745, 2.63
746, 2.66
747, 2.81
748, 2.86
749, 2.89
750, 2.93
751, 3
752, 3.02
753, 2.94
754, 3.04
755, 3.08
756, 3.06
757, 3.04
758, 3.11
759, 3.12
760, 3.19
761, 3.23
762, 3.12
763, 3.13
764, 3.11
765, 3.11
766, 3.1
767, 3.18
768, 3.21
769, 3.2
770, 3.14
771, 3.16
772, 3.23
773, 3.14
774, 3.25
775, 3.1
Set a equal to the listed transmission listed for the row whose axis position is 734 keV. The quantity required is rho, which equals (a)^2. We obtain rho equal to 6.5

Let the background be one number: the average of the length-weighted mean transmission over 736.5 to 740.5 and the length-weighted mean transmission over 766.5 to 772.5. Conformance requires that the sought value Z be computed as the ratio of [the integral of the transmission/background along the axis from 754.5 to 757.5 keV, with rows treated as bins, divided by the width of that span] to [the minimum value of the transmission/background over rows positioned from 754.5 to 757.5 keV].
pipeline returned 1.007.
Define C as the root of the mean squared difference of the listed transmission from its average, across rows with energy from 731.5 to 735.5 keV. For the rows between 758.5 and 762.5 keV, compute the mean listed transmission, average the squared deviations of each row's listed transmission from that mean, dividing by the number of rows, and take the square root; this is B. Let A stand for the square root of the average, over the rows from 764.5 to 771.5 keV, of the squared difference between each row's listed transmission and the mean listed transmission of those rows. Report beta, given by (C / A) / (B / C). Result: 1.5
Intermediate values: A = 0.040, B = 0.047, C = 0.054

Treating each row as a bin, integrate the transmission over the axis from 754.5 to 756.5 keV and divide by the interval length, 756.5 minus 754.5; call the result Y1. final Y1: 3.1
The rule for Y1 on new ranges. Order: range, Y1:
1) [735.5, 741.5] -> 2.4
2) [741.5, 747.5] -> 2.6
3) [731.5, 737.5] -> 2.6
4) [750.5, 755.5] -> 3.0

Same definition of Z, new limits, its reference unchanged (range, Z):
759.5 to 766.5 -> 1.013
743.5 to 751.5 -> 1.095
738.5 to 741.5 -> 1.008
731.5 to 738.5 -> 1.062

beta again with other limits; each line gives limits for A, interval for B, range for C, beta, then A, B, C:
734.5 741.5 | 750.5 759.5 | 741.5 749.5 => 7.3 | 0.057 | 0.053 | 0.148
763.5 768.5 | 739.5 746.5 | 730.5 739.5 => 2.9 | 0.044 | 0.090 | 0.107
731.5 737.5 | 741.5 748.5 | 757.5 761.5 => 0.2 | 0.081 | 0.133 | 0.050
